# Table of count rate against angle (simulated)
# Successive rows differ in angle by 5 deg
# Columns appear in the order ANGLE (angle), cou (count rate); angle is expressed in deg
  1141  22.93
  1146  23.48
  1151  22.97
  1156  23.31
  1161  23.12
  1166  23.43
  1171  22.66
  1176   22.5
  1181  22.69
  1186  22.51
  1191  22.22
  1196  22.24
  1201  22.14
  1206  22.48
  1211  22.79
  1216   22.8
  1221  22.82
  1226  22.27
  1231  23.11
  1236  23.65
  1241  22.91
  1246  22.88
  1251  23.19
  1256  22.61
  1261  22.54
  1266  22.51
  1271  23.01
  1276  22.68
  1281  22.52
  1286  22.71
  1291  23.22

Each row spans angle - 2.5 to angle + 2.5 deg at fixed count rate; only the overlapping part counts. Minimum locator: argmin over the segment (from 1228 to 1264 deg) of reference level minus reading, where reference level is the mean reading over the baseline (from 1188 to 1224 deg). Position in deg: 1236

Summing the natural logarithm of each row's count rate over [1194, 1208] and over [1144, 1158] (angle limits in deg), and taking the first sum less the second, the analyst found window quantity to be -0.13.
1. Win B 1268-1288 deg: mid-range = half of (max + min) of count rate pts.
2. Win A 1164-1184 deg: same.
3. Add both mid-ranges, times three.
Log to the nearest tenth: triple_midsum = 137.2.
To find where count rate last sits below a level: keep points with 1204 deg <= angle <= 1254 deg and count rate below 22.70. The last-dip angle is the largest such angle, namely 1226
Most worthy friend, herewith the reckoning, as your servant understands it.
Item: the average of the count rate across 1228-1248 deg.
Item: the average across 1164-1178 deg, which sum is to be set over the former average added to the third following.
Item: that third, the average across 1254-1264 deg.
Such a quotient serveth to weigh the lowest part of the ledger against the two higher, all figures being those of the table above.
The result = 0.500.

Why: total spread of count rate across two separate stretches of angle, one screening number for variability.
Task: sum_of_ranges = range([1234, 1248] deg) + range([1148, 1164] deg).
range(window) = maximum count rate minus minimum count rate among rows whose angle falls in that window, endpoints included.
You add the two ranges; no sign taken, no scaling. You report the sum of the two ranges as 1.1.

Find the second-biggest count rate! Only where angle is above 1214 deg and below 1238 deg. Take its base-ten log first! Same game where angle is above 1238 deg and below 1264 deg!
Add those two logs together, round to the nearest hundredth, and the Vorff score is 2.72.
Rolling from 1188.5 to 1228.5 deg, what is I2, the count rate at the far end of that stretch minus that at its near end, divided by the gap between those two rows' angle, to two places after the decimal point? 0.00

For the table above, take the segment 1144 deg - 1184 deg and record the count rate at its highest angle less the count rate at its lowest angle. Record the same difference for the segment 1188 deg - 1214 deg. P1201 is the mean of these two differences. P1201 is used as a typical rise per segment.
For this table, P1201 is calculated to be -0.1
